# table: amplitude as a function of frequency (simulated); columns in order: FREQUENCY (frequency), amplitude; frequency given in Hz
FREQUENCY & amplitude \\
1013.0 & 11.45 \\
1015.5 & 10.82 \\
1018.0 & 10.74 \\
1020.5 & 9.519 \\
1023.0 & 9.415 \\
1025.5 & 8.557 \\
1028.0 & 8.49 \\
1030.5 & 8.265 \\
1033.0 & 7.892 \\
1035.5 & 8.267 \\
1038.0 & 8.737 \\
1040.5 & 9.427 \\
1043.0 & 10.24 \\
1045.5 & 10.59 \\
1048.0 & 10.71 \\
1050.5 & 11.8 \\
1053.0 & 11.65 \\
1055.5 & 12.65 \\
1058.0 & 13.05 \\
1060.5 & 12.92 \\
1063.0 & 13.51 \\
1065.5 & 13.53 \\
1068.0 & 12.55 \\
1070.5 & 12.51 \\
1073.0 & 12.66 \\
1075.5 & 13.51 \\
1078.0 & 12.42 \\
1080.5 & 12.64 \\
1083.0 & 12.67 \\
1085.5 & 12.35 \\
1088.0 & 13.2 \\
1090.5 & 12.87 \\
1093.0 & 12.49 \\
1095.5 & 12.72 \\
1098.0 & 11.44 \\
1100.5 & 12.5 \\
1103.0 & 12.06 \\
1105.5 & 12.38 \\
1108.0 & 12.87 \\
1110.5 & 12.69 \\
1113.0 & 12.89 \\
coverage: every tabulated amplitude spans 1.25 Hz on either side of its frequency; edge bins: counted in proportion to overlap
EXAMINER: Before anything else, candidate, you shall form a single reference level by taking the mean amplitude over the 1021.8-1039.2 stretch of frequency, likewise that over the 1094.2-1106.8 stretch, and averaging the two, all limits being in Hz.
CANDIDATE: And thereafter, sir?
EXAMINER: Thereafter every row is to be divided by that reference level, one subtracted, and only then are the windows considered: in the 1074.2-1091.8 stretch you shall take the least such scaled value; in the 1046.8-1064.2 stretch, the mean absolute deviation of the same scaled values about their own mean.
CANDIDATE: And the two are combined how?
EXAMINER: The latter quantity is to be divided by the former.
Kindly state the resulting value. 0.41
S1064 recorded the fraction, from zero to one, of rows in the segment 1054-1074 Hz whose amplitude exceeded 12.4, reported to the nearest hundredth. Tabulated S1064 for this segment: 1.00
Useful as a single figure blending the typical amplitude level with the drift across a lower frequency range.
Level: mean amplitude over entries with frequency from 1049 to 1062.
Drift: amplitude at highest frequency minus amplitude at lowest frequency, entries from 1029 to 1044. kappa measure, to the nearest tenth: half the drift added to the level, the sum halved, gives 6.7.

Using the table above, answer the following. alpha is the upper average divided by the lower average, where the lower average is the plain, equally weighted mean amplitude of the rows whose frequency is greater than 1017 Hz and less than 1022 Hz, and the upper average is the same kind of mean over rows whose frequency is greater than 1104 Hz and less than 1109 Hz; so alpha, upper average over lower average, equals 1.25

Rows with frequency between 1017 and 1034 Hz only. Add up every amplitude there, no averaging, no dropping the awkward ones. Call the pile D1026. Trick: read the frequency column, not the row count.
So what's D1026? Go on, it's 63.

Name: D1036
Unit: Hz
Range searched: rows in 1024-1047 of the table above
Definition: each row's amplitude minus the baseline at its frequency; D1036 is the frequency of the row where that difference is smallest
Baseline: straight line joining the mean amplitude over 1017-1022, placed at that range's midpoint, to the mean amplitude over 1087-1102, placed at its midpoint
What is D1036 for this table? 1033.0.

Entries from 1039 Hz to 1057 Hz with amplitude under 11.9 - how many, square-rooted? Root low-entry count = 2.4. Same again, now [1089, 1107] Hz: 1.0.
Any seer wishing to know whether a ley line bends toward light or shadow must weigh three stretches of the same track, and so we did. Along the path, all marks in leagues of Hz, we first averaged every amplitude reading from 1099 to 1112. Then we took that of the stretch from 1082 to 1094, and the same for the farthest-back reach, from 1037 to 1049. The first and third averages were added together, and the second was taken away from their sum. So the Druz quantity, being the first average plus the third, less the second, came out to 9.72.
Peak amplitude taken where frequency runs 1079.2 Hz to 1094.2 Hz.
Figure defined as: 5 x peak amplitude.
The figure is 66.0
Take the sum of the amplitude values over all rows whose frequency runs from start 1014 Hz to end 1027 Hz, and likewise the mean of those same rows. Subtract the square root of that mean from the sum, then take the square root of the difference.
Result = 6.78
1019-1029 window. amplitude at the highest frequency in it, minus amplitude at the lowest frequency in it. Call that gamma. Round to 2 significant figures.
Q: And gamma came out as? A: -1.0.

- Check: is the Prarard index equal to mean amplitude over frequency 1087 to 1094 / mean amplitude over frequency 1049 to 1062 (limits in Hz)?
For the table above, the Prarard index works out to 1.04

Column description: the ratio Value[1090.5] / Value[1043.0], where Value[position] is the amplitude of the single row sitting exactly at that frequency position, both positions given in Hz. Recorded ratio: 1.26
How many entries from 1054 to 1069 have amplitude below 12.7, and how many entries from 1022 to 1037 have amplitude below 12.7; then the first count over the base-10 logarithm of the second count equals 2.6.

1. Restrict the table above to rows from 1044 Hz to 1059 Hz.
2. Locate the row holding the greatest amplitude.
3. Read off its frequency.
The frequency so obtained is 1058.0 Hz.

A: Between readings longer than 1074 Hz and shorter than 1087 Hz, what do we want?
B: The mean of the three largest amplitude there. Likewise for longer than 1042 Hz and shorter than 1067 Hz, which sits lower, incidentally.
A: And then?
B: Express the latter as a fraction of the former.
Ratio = 1.03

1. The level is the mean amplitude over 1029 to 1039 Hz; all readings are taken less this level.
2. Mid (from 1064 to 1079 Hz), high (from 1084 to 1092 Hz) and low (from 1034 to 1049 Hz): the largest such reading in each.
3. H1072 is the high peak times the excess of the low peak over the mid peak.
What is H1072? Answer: -14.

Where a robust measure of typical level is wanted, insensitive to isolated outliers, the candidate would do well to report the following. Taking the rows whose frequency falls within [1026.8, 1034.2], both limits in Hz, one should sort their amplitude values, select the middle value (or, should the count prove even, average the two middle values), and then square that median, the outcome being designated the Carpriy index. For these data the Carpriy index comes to 68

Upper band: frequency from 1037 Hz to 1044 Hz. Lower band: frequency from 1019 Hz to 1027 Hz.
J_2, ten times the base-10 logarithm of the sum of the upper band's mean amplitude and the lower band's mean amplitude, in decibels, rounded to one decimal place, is 12.7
